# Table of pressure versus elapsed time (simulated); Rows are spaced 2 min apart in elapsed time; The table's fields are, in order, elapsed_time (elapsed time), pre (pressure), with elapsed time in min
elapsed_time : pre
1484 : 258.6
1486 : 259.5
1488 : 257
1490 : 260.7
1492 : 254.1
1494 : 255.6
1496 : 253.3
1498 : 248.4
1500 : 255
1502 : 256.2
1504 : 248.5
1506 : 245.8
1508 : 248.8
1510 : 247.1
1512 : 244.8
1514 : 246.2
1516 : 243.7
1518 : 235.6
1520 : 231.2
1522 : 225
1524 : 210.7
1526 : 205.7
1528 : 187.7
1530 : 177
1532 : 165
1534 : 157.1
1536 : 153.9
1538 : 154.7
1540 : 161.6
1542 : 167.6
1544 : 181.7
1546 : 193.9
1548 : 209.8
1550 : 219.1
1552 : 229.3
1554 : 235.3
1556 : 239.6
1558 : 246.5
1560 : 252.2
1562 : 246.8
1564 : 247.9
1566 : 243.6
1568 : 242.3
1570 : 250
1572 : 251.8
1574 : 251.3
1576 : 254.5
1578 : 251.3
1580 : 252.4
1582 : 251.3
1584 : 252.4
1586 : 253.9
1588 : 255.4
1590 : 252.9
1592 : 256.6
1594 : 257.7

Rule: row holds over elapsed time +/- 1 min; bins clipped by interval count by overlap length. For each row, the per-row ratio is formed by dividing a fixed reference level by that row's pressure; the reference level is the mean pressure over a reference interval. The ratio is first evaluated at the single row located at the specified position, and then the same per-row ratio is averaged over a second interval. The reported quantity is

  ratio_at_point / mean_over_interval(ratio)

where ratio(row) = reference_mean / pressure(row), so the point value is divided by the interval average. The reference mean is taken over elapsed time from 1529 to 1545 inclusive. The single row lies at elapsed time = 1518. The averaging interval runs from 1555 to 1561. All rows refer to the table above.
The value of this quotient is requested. 1.04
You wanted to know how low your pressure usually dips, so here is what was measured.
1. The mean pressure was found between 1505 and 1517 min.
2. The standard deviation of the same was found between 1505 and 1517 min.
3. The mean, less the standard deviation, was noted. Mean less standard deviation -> 244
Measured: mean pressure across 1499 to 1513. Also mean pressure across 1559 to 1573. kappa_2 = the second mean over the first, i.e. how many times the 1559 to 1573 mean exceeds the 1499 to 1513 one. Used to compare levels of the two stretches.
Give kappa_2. 0.99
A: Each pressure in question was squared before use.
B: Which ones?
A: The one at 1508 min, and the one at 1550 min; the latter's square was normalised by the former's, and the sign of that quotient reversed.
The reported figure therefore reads -0.78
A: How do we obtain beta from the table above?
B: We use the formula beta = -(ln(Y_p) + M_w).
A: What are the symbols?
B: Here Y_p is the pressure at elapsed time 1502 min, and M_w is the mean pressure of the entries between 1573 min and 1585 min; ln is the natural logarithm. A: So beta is -258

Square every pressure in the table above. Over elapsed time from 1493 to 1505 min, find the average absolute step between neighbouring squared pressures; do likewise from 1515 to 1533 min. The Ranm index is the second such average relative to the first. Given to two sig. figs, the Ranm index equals 1.8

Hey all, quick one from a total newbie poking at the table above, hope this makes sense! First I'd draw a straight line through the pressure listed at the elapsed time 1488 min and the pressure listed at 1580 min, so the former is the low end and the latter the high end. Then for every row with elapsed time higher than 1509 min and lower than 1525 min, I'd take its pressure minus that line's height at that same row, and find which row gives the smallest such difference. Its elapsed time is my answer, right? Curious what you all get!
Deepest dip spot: 1524 min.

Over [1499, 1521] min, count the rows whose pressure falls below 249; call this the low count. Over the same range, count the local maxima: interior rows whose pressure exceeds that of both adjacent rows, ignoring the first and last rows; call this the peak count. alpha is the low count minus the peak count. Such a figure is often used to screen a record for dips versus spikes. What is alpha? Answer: 6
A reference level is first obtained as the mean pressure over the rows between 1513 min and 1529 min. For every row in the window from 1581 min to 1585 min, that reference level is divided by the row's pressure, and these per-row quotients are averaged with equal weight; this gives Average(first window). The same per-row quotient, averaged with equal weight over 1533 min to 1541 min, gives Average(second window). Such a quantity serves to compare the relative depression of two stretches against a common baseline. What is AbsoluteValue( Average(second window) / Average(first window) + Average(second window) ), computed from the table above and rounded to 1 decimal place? 3.0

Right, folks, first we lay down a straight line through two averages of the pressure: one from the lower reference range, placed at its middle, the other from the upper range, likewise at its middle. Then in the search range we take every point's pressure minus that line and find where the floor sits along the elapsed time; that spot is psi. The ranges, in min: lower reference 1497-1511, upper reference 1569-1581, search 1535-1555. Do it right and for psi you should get 1536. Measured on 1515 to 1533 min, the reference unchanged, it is 1532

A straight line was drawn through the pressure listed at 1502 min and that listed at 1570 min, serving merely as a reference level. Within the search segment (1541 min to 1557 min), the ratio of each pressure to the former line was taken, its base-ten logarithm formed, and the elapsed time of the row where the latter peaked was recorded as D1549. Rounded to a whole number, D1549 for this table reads 1556 min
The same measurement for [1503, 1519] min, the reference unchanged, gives 1508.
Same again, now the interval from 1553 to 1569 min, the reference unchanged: 1560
